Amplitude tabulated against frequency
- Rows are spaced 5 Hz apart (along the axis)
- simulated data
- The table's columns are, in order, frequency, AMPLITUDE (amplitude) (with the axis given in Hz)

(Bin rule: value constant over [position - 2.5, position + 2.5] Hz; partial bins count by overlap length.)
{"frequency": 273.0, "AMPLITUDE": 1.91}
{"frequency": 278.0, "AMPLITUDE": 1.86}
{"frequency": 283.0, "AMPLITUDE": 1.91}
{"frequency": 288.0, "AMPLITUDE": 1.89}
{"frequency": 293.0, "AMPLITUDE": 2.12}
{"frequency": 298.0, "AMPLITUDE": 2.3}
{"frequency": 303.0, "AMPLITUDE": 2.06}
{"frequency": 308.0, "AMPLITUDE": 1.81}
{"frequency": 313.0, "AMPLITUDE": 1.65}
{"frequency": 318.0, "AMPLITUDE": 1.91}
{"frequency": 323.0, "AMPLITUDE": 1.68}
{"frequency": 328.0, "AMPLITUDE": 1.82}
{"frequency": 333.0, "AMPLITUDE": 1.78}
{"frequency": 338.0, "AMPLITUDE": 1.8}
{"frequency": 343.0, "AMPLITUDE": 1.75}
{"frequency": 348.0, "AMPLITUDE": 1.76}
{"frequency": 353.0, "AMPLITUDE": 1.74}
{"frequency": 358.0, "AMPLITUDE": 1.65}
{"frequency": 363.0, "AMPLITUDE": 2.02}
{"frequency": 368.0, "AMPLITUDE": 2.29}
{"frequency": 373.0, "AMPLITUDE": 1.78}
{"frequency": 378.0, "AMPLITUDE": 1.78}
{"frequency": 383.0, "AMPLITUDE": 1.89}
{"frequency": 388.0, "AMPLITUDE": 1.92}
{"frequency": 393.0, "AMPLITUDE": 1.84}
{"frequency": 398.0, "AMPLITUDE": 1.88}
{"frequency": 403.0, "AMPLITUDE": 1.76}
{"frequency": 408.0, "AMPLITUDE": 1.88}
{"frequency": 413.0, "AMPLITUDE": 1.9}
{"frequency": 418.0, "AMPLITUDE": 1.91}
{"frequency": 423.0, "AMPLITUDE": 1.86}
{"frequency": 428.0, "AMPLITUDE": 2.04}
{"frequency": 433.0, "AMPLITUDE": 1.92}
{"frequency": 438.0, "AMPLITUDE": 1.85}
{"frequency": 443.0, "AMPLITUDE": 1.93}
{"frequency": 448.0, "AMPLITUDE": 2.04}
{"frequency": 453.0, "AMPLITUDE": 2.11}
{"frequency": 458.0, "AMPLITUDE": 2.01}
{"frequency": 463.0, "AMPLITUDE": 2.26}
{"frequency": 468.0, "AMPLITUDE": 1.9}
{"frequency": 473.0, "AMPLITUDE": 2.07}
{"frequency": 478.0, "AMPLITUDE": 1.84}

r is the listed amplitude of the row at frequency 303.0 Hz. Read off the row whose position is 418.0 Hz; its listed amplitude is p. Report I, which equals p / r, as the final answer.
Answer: 0.93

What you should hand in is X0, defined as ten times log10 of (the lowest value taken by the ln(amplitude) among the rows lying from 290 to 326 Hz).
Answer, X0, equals -3.00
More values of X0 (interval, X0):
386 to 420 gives -2.48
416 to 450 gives -2.11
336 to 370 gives -3.00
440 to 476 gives -1.93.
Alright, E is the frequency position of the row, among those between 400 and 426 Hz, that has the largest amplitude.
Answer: 418.0 Hz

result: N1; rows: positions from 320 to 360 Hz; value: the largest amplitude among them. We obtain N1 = 1.82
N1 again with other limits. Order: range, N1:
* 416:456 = 2.11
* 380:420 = 1.92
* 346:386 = 2.29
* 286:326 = 2.3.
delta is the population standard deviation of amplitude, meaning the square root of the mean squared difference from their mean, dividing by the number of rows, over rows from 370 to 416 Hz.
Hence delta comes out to 0.06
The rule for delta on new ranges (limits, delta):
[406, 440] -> 0.06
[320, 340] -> 0.05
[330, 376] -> 0.18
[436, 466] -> 0.13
